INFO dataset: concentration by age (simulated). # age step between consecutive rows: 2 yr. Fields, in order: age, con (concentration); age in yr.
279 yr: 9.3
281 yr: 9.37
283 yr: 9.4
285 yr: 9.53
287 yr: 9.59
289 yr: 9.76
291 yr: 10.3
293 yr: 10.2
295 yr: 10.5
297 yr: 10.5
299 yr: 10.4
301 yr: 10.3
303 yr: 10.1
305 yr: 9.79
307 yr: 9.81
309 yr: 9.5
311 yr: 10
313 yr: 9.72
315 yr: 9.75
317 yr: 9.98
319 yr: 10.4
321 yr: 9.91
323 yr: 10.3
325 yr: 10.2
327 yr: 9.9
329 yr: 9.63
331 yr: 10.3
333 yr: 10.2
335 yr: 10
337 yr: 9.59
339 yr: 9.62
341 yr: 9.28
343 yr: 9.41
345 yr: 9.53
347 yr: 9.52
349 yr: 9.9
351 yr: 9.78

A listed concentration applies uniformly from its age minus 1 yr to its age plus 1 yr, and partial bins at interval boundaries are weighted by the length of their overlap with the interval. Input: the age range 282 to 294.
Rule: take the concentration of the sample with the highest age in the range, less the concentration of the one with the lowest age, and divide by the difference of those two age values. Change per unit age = 0.080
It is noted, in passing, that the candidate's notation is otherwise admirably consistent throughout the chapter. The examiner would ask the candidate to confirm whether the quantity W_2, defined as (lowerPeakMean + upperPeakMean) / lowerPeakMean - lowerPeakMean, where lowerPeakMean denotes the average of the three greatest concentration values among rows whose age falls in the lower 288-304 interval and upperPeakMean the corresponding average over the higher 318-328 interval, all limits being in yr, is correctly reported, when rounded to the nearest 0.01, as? -8.48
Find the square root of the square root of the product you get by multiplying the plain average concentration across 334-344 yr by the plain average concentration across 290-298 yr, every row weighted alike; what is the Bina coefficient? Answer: 3.16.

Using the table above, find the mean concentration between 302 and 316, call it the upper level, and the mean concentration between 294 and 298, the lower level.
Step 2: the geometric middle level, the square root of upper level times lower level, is 10.1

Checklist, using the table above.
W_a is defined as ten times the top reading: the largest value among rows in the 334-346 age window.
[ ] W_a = 100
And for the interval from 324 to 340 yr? 103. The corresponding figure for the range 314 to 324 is 104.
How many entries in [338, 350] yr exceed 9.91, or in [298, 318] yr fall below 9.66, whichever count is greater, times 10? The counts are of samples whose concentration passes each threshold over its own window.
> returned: 10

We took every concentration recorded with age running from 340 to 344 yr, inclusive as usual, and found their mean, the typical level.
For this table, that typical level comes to 9.3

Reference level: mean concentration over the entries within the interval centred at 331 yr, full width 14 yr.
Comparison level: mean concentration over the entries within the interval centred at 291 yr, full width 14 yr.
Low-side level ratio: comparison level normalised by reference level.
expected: 1.008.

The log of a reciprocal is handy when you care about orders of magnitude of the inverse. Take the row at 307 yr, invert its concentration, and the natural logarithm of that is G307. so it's -2.28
